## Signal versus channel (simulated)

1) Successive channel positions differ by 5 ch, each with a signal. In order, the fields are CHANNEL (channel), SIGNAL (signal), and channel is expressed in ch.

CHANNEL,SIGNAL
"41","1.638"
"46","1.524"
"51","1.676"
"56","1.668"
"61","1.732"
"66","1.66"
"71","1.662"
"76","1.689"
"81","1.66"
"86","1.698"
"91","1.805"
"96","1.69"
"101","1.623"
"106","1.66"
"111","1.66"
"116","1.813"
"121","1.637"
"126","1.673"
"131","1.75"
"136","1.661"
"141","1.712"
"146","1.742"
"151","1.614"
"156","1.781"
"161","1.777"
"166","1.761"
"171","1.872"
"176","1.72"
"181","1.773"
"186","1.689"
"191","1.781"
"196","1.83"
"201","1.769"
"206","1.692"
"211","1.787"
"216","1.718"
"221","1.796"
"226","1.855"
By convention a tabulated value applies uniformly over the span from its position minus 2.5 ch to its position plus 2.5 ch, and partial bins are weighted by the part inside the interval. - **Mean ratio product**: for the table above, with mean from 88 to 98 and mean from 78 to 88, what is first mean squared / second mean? 1.82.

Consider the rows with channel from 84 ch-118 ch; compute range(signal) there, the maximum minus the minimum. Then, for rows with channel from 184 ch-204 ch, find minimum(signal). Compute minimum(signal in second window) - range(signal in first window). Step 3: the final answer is 1.50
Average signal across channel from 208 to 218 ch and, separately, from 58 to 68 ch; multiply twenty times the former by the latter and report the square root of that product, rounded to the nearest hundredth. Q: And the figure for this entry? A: 7.71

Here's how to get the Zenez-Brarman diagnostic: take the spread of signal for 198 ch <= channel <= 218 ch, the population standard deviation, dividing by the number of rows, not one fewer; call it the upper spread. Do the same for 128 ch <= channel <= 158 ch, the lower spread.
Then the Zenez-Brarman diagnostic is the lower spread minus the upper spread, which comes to 0.019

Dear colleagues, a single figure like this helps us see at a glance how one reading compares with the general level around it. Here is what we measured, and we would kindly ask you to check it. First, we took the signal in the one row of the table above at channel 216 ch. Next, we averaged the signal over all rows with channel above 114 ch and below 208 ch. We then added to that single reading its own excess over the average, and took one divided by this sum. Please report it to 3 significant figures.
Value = 0.589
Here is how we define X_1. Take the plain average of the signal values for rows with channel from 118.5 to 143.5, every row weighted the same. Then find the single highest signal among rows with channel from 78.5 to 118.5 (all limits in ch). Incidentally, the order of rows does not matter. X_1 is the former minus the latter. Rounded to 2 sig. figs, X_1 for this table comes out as -0.13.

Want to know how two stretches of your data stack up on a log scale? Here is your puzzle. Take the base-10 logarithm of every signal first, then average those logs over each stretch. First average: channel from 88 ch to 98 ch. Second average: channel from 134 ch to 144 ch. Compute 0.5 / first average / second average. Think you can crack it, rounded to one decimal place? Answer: 9.1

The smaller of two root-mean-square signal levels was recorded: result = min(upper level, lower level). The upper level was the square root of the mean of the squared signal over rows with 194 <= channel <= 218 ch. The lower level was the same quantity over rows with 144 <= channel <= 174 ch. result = 1.76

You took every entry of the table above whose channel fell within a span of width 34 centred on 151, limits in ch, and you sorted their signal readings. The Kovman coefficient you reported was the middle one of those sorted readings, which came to 1.74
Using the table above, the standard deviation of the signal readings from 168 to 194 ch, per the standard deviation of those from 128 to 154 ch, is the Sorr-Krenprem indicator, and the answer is 1.2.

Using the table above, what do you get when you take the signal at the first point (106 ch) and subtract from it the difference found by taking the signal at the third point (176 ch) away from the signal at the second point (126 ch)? 1.71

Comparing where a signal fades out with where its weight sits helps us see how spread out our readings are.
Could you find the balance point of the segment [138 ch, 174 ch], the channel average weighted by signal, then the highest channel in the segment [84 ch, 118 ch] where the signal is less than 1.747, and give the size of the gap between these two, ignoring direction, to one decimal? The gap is 45.3 ch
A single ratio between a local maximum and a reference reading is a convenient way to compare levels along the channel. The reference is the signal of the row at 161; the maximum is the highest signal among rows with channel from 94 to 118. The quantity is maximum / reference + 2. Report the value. 3.02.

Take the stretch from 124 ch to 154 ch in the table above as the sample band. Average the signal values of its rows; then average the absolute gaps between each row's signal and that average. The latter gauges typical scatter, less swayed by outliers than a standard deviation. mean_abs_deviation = 0.043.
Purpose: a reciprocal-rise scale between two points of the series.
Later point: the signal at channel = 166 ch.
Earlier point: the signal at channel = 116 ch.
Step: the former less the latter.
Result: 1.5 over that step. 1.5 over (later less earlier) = -29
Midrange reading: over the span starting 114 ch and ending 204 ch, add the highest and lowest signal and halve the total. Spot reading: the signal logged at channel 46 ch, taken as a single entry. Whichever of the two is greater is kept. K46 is 1.74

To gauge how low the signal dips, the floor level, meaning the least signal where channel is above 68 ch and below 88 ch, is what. 1.66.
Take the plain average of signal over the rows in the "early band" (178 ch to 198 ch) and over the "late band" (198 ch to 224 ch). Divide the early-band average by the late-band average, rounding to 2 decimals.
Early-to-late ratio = 1.01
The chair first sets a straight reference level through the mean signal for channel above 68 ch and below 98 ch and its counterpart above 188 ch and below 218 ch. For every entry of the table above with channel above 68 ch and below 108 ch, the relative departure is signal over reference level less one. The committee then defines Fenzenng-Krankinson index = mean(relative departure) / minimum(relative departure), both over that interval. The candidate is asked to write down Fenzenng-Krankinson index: 0.20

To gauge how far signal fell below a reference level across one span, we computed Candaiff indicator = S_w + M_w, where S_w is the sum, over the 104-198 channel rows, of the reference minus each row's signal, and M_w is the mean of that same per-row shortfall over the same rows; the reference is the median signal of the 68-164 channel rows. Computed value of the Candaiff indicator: -0.9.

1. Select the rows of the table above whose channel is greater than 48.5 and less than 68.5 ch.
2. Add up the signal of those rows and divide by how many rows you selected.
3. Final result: 1.684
